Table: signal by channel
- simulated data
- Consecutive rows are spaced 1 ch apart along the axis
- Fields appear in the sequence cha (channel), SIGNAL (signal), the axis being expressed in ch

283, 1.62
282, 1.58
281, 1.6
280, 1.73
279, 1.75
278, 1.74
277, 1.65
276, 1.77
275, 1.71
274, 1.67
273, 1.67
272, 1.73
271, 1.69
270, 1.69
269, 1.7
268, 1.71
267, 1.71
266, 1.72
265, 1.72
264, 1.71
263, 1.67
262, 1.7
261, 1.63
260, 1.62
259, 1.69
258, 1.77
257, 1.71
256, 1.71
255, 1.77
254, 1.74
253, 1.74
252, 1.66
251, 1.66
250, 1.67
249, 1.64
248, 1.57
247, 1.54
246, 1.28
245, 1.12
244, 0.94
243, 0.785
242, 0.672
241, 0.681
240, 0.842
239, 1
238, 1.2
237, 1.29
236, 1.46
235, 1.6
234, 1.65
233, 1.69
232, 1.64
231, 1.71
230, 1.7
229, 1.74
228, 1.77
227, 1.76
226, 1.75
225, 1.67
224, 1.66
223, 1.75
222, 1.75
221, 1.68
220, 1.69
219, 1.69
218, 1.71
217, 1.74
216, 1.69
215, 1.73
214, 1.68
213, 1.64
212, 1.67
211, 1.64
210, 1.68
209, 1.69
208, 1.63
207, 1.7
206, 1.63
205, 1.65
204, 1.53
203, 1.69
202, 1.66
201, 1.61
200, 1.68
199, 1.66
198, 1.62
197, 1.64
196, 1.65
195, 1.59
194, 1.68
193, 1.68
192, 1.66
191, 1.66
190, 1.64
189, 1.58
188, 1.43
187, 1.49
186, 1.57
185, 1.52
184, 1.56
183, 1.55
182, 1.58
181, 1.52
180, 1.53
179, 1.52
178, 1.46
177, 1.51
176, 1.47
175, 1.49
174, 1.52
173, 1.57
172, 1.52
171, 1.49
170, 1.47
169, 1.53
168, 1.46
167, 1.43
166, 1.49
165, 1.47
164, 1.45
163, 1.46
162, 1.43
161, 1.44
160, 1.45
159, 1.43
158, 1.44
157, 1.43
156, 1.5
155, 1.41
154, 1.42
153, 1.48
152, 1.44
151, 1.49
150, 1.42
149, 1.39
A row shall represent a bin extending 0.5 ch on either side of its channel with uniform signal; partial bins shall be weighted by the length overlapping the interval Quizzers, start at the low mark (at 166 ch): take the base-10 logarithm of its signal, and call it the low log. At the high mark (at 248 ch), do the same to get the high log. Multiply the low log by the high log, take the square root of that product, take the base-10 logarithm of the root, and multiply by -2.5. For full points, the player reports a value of 1.84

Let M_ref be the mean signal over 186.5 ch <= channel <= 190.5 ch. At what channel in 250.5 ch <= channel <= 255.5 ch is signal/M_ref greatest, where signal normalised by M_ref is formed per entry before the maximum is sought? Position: 255 ch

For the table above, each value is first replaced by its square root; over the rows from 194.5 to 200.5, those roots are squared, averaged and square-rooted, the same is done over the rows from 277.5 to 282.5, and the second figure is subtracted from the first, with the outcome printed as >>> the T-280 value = -0.02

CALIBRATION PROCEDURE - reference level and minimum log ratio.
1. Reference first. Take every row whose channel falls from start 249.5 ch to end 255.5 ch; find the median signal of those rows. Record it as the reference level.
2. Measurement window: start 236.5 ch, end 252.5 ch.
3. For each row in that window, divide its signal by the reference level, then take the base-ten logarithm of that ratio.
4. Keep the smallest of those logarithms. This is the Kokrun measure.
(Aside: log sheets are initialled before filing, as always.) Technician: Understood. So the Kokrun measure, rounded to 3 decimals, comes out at -0.404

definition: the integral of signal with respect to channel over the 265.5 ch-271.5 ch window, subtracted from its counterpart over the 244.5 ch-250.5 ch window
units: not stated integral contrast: -1.4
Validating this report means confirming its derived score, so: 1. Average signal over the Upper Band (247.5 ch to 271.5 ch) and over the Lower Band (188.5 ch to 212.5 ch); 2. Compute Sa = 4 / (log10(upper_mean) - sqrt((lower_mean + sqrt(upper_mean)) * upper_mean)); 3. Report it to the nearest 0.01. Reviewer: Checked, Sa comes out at -2.00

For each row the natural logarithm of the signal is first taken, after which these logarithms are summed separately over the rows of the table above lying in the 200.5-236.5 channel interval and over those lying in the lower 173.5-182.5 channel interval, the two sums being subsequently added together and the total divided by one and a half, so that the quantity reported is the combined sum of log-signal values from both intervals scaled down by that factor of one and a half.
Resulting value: 15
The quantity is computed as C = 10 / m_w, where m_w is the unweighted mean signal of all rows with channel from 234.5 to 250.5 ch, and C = 8.3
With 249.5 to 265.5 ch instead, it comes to 5.9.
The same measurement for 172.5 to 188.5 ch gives 6.6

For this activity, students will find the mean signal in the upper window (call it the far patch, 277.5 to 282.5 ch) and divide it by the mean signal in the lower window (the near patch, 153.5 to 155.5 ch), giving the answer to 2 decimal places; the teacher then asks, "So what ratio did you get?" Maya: 1.19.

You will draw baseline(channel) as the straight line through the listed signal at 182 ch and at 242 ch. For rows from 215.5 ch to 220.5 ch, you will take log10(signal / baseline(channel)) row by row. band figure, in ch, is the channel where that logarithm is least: 216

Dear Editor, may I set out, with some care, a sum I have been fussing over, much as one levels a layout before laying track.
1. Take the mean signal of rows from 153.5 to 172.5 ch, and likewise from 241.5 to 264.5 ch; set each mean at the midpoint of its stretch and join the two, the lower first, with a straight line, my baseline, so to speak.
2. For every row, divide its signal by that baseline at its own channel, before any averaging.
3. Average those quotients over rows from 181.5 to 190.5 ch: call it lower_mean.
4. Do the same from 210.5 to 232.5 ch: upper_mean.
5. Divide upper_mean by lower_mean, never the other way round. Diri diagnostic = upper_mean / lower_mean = 1.08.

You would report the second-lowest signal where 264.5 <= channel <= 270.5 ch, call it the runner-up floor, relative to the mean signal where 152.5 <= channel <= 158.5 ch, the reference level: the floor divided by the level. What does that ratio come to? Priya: 1.18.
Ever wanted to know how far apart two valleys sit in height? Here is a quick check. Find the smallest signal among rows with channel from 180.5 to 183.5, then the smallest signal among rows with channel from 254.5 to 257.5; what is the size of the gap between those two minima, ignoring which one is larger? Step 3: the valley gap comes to 0.19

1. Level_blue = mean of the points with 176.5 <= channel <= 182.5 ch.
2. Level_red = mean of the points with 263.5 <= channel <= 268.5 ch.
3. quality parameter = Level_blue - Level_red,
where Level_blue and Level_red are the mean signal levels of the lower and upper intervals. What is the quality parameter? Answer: -0.19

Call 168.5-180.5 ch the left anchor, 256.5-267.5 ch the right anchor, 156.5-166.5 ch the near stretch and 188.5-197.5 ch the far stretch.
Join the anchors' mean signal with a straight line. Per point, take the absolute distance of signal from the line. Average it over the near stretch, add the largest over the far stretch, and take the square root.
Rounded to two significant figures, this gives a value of 0.40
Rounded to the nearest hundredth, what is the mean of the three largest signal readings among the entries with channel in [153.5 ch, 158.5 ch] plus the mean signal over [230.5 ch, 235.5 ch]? 3.11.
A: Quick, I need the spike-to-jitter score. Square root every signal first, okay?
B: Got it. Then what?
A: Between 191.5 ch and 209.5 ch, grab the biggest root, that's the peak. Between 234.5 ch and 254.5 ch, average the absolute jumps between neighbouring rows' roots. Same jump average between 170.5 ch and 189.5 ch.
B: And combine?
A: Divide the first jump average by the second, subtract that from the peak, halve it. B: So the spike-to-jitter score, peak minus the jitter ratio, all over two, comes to -0.7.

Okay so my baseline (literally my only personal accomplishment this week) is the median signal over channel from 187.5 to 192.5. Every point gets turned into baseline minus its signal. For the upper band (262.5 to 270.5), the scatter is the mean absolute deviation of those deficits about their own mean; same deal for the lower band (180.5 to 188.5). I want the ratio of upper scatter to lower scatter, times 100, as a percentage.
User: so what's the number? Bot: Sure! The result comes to 34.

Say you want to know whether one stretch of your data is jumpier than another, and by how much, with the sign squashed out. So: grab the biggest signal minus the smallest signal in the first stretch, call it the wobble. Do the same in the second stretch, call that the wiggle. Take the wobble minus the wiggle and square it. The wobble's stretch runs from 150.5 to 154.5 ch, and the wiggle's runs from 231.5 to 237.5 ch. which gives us 0.109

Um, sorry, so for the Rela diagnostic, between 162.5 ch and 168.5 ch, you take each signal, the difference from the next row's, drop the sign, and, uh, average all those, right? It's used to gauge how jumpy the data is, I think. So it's 0.028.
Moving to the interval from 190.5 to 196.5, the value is 0.034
